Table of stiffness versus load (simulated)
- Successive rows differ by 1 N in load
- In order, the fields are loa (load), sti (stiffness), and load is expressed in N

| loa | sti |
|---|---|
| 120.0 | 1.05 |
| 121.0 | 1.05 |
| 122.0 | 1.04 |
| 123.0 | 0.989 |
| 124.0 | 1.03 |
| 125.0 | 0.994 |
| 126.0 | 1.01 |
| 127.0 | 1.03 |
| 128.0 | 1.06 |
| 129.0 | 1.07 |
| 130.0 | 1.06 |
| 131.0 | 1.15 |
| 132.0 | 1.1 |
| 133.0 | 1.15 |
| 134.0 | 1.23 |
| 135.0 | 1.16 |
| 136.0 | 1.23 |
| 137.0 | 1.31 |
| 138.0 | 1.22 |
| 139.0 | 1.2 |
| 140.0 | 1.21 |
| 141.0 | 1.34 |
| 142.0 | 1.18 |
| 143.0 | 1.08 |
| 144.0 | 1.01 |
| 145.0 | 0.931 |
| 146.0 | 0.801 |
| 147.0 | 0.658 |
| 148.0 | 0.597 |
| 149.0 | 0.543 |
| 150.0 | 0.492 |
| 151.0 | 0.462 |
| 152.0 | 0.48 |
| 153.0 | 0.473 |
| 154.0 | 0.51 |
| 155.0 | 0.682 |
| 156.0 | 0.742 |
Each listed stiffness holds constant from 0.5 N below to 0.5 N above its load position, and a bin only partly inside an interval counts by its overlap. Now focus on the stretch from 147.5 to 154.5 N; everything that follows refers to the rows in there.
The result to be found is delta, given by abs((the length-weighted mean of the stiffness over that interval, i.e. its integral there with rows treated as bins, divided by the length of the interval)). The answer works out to 0.5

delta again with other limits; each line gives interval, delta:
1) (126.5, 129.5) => 1.1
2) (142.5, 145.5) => 1.0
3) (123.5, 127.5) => 1.0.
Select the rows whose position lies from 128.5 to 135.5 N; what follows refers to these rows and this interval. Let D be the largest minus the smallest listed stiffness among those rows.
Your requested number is 0.17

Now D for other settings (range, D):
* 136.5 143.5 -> 0.26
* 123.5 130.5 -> 0.08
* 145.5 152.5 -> 0.34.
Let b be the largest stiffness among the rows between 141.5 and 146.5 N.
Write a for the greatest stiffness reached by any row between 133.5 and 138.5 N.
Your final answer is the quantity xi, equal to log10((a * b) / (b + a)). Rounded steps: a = 1.31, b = 1.18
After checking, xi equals -0.21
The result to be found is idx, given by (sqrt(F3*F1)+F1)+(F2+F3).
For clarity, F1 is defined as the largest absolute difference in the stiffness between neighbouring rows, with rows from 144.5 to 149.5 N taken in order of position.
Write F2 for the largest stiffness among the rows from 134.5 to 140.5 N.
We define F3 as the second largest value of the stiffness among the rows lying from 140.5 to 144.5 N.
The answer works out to 3.0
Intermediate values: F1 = 0.14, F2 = 1.31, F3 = 1.18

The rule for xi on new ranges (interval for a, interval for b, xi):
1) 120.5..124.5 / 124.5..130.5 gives -0.28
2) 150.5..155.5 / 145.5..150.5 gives -0.43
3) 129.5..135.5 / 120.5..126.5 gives -0.25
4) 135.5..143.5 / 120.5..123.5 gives -0.23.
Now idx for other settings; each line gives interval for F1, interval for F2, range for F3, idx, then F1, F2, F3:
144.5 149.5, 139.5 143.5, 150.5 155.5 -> 2.3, 0.14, 1.34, 0.51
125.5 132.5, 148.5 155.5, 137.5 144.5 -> 2.3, 0.09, 0.682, 1.22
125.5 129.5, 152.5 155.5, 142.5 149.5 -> 1.9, 0.03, 0.682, 1.01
